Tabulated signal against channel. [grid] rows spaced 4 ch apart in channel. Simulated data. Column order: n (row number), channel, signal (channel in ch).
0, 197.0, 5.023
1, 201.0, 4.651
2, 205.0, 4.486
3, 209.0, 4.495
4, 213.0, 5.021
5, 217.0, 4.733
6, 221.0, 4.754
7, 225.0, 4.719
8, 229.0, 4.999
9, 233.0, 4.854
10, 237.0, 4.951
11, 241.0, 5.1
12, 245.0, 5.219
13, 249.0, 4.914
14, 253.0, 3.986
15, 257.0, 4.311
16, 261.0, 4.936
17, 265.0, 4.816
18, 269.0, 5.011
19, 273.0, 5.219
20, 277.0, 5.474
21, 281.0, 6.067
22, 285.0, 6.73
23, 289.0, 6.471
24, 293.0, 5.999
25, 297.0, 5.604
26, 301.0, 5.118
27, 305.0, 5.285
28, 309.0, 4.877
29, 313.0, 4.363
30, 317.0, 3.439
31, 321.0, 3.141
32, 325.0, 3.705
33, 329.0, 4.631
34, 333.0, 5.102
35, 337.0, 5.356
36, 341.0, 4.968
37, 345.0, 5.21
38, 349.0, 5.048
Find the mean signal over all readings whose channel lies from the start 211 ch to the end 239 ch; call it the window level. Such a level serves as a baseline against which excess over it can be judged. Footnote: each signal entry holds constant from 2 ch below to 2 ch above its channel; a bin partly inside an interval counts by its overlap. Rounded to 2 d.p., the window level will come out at 4.86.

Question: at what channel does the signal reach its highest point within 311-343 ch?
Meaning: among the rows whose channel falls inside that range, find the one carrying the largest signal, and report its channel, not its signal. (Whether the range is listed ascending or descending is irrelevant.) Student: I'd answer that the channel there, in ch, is 337.0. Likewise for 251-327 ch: 285.0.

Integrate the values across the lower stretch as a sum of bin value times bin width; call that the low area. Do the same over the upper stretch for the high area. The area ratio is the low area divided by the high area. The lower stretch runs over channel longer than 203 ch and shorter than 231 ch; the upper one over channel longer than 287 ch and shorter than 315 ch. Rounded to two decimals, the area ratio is 0.88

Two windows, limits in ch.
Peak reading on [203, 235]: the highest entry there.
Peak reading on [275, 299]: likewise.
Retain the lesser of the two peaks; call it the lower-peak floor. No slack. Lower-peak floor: 5.02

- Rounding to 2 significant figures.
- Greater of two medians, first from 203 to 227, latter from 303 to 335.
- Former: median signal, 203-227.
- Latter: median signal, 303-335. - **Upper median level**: 4.7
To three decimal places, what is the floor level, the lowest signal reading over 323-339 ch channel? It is 3.705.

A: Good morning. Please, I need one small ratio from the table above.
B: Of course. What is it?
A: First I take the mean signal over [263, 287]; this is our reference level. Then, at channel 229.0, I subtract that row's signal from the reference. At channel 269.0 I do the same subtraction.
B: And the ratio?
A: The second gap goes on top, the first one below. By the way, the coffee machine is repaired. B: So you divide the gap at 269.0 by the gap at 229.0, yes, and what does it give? 1.0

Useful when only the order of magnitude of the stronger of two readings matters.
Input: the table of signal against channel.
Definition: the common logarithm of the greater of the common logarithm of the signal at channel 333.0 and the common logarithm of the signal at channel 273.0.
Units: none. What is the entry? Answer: -0.144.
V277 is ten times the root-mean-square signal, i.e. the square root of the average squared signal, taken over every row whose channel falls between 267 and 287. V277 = 57.3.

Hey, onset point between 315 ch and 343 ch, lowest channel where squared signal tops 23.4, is 333.0 ch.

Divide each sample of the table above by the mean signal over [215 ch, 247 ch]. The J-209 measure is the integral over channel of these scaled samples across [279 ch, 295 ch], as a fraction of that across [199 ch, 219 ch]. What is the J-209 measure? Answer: 1.1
